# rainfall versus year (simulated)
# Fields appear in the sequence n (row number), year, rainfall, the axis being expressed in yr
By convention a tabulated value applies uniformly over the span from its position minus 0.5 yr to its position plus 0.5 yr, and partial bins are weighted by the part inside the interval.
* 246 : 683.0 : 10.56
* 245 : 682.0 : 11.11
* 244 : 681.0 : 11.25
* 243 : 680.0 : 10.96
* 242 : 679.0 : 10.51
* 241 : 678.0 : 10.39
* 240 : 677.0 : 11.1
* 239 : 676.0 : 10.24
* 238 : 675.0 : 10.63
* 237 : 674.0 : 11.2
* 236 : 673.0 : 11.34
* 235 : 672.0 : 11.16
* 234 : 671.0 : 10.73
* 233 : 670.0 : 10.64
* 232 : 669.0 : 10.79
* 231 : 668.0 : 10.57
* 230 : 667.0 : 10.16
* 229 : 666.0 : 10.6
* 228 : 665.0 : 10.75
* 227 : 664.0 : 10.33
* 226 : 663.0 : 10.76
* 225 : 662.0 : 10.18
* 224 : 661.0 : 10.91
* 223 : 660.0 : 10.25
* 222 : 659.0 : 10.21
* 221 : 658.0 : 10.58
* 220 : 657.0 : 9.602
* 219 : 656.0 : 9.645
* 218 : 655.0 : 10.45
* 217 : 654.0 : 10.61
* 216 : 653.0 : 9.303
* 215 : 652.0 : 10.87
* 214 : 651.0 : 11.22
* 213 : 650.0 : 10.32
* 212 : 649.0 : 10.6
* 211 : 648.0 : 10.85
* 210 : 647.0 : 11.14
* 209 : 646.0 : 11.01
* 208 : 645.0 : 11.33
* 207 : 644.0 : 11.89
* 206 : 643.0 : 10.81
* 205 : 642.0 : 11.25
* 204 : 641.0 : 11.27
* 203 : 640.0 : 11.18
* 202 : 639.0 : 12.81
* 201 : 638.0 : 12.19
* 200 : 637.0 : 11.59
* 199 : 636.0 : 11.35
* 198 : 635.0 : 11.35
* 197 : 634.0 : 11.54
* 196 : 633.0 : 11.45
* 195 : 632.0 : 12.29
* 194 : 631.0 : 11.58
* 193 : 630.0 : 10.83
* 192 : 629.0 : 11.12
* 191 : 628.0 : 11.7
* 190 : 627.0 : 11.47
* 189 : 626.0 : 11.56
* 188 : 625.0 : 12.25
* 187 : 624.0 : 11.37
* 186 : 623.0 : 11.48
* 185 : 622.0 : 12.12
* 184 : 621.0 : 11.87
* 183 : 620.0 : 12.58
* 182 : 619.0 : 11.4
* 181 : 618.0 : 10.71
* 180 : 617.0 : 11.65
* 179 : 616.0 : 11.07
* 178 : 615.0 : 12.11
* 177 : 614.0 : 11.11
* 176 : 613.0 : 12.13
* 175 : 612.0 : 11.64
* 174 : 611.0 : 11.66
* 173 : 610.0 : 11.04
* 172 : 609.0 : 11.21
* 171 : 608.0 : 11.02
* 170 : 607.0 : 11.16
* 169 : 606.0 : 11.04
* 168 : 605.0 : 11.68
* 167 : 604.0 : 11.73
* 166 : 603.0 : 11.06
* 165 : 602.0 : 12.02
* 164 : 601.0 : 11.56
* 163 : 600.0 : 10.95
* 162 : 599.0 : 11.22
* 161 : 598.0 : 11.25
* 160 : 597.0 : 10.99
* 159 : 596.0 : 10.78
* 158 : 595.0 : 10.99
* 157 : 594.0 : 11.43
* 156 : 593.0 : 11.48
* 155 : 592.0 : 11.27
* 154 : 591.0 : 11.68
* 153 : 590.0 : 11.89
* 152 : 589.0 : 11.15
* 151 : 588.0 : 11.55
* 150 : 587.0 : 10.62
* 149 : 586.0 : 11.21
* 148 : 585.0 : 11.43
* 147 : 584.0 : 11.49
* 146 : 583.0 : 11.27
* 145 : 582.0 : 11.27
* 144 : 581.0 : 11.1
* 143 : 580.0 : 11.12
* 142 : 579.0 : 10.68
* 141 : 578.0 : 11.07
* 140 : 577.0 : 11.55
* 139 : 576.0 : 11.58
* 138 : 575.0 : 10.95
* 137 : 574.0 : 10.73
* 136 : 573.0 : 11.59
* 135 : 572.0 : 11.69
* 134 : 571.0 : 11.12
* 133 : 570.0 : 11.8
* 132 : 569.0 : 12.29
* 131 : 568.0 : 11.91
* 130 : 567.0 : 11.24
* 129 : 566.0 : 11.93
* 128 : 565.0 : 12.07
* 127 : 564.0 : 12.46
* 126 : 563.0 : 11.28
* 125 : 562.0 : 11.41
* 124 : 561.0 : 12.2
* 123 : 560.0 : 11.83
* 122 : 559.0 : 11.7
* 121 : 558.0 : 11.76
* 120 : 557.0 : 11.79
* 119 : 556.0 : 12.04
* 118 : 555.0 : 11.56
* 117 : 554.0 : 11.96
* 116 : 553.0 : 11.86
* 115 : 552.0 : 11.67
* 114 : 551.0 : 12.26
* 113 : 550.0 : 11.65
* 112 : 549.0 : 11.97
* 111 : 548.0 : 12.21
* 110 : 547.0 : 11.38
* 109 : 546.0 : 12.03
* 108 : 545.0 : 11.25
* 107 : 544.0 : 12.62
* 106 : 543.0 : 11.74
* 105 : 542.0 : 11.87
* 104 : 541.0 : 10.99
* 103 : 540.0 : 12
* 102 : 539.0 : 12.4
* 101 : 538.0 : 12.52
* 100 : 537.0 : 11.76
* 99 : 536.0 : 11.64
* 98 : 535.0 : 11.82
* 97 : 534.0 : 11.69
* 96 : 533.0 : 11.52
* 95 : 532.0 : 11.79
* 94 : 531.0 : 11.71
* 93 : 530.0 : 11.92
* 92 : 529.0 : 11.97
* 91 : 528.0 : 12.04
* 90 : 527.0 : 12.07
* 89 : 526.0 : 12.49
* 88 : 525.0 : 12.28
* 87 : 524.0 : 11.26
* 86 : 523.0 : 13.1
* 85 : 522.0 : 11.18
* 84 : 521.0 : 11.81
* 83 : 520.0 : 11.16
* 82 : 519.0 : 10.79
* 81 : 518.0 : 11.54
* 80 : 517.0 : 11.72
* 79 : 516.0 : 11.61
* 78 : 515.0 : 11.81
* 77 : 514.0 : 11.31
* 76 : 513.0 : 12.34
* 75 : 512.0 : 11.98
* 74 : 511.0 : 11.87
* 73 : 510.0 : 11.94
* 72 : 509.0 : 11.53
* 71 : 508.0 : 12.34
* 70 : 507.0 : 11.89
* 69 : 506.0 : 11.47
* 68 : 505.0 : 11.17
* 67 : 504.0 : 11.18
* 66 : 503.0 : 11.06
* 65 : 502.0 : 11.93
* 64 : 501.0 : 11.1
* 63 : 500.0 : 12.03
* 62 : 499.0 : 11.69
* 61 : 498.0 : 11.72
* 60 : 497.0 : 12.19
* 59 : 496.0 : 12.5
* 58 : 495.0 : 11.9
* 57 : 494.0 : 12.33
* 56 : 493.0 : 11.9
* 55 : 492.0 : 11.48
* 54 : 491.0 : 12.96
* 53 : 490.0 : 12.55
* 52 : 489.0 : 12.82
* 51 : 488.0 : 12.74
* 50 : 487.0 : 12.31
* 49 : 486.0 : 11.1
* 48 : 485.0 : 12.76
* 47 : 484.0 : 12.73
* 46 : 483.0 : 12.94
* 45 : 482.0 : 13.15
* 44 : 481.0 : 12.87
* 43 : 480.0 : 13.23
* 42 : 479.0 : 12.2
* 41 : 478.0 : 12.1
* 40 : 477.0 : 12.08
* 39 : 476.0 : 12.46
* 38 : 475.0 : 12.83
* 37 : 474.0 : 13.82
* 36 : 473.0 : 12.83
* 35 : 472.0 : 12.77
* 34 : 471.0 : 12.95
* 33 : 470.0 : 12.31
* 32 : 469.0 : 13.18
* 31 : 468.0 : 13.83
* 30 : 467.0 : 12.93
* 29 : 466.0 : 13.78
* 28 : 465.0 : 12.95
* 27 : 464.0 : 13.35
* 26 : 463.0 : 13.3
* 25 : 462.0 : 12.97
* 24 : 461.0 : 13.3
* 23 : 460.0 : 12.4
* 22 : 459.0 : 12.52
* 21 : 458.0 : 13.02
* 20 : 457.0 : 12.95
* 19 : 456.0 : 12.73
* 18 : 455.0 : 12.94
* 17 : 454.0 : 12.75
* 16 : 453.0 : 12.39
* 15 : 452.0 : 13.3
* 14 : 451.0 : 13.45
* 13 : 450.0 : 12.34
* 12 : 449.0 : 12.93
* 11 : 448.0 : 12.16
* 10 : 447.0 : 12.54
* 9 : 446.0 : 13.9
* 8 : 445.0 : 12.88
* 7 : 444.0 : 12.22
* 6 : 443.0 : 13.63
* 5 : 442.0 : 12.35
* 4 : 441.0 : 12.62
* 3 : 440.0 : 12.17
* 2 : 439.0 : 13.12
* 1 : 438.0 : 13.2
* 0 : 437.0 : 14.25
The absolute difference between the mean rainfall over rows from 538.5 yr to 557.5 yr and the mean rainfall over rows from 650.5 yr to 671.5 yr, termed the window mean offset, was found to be 1.4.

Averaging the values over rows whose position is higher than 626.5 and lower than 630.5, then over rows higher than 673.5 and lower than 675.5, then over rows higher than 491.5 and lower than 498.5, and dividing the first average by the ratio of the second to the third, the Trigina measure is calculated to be 12.4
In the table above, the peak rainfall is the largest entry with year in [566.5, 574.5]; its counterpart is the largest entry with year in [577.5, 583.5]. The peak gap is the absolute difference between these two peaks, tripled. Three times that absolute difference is 3.1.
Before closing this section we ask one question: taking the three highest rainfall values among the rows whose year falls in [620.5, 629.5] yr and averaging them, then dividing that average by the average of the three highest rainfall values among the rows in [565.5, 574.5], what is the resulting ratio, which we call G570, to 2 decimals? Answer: 1.00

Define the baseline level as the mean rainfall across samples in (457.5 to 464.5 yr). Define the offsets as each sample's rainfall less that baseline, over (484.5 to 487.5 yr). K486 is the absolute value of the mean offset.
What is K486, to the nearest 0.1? 0.9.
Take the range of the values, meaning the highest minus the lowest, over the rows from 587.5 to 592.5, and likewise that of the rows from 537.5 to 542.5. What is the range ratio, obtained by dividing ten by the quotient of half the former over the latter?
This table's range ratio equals 41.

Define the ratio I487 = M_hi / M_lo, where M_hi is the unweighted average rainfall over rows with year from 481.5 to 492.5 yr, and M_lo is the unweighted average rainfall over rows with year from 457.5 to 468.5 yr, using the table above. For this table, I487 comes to 0.95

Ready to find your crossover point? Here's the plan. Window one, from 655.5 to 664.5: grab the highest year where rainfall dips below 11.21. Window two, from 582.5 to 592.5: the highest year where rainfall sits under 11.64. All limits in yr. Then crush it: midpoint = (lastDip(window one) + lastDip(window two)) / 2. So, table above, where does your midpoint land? 628 yr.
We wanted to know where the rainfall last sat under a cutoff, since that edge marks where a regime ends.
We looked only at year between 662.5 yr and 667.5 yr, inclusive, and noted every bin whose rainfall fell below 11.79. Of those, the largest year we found 667.0 yr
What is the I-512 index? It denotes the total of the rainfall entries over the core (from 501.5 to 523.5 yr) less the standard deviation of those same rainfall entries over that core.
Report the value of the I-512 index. 256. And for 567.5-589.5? 249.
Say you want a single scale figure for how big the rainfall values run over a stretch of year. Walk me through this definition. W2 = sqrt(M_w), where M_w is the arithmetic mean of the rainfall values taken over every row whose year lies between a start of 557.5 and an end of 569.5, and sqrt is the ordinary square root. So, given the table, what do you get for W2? 3.44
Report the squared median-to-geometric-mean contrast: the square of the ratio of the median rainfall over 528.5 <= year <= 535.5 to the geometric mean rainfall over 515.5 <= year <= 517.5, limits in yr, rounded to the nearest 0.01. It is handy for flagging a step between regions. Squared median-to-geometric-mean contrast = 1.02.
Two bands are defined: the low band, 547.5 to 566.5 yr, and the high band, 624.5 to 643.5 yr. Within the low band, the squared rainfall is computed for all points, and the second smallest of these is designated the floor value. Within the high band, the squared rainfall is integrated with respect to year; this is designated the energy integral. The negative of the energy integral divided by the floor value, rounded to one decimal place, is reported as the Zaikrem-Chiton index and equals -19.5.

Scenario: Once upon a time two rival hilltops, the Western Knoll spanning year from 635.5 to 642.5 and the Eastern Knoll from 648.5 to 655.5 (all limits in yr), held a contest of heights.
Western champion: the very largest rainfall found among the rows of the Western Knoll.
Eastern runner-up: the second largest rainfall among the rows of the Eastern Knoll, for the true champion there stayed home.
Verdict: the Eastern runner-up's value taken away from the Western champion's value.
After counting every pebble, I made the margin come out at 1.9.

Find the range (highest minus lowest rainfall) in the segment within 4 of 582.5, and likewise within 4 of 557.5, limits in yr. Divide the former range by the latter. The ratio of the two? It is 1.3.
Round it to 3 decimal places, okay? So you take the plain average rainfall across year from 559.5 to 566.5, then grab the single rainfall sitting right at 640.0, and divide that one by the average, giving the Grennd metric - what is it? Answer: 0.941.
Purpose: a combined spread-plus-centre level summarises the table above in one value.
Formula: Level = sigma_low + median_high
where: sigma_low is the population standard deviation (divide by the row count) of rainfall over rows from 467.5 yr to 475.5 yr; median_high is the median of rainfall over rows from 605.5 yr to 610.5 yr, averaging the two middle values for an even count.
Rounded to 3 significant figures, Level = 11.5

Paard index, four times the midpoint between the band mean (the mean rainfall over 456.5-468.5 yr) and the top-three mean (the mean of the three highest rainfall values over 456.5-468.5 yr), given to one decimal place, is 53.5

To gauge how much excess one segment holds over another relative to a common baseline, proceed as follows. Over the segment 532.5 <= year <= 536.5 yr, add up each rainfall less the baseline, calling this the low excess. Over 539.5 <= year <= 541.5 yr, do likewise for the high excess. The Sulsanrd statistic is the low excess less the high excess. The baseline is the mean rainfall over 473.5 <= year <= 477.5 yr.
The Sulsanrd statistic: -2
